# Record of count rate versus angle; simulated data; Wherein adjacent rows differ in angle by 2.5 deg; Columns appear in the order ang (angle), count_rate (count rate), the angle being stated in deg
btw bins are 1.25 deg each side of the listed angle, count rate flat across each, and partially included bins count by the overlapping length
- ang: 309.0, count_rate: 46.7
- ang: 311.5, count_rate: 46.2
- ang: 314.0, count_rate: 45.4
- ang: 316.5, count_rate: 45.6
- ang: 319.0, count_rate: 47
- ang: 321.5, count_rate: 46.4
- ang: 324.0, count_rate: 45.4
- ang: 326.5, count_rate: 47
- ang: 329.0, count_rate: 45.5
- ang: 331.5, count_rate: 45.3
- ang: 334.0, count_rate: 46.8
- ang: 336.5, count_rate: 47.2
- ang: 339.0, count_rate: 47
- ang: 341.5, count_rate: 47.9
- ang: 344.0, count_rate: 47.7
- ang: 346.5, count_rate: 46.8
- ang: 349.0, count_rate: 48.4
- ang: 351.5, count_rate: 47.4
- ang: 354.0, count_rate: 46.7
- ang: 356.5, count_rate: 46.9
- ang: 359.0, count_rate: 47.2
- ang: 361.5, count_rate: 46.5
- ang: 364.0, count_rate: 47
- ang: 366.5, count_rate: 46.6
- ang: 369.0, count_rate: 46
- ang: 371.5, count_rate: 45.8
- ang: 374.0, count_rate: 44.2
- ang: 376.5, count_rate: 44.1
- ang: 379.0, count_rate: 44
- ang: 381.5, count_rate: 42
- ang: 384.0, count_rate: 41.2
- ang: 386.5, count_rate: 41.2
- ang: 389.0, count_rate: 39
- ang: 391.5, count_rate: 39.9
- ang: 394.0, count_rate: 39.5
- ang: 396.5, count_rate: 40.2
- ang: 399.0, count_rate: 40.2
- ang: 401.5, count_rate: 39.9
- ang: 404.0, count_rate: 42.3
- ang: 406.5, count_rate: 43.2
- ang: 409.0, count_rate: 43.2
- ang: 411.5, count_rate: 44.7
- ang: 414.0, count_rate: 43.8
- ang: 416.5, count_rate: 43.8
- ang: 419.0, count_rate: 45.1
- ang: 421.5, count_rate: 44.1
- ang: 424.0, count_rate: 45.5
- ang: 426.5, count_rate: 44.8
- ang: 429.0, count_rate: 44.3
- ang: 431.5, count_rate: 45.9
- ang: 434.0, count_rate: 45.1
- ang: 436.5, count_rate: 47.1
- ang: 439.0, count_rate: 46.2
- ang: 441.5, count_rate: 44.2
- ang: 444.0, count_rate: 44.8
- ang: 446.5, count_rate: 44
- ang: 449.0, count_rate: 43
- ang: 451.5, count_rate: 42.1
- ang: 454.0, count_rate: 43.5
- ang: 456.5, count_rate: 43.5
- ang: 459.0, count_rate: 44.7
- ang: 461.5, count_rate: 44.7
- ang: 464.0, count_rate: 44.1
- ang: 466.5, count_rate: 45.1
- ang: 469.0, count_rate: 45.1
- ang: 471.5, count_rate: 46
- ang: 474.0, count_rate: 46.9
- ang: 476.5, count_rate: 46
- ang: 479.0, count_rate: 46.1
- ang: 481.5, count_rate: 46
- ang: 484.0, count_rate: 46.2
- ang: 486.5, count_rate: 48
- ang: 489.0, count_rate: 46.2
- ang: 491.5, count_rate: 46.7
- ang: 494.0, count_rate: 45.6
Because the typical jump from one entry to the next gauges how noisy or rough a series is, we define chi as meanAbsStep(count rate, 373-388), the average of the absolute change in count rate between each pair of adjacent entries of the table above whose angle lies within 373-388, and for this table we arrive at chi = 0.60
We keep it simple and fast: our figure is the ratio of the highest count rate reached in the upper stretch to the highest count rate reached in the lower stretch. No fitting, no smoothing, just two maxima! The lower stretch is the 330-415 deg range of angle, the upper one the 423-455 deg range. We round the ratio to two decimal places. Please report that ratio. 0.97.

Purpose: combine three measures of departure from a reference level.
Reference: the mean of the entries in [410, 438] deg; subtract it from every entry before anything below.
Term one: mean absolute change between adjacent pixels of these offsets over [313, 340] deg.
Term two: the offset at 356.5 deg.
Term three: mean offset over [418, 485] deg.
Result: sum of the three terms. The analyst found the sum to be 3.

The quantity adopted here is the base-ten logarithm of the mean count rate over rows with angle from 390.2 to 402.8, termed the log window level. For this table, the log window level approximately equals 1.601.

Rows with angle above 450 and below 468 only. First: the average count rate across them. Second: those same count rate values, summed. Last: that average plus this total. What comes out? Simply 352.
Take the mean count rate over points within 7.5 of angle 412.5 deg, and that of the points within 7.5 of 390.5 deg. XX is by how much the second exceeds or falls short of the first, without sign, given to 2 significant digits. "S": 3.8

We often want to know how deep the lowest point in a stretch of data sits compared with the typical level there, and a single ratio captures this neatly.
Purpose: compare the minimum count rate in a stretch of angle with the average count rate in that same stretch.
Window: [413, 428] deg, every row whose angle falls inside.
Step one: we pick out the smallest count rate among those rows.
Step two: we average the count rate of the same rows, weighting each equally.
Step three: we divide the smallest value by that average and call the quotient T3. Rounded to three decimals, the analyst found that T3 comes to 0.984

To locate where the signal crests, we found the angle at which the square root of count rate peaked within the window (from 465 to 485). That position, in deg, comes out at 474.0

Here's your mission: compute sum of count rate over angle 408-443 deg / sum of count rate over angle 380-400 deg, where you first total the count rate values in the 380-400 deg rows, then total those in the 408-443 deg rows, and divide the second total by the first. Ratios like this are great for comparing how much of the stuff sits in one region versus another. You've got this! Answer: 1.9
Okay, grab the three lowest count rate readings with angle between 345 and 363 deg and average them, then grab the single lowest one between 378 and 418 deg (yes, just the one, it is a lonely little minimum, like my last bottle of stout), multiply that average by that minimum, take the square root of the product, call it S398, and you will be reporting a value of 42.7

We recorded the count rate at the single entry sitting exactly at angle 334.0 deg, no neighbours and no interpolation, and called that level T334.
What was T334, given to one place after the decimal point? 46.8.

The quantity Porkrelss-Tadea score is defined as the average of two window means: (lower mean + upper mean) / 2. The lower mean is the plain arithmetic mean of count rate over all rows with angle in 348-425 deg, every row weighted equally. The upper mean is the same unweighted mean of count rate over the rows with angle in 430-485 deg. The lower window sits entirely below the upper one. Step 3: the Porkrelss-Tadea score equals 44.4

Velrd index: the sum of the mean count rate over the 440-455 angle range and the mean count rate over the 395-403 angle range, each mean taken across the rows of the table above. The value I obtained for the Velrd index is 84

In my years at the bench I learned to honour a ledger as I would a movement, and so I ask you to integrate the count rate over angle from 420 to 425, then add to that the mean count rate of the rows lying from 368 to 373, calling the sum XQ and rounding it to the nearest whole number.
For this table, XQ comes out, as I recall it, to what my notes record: 270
